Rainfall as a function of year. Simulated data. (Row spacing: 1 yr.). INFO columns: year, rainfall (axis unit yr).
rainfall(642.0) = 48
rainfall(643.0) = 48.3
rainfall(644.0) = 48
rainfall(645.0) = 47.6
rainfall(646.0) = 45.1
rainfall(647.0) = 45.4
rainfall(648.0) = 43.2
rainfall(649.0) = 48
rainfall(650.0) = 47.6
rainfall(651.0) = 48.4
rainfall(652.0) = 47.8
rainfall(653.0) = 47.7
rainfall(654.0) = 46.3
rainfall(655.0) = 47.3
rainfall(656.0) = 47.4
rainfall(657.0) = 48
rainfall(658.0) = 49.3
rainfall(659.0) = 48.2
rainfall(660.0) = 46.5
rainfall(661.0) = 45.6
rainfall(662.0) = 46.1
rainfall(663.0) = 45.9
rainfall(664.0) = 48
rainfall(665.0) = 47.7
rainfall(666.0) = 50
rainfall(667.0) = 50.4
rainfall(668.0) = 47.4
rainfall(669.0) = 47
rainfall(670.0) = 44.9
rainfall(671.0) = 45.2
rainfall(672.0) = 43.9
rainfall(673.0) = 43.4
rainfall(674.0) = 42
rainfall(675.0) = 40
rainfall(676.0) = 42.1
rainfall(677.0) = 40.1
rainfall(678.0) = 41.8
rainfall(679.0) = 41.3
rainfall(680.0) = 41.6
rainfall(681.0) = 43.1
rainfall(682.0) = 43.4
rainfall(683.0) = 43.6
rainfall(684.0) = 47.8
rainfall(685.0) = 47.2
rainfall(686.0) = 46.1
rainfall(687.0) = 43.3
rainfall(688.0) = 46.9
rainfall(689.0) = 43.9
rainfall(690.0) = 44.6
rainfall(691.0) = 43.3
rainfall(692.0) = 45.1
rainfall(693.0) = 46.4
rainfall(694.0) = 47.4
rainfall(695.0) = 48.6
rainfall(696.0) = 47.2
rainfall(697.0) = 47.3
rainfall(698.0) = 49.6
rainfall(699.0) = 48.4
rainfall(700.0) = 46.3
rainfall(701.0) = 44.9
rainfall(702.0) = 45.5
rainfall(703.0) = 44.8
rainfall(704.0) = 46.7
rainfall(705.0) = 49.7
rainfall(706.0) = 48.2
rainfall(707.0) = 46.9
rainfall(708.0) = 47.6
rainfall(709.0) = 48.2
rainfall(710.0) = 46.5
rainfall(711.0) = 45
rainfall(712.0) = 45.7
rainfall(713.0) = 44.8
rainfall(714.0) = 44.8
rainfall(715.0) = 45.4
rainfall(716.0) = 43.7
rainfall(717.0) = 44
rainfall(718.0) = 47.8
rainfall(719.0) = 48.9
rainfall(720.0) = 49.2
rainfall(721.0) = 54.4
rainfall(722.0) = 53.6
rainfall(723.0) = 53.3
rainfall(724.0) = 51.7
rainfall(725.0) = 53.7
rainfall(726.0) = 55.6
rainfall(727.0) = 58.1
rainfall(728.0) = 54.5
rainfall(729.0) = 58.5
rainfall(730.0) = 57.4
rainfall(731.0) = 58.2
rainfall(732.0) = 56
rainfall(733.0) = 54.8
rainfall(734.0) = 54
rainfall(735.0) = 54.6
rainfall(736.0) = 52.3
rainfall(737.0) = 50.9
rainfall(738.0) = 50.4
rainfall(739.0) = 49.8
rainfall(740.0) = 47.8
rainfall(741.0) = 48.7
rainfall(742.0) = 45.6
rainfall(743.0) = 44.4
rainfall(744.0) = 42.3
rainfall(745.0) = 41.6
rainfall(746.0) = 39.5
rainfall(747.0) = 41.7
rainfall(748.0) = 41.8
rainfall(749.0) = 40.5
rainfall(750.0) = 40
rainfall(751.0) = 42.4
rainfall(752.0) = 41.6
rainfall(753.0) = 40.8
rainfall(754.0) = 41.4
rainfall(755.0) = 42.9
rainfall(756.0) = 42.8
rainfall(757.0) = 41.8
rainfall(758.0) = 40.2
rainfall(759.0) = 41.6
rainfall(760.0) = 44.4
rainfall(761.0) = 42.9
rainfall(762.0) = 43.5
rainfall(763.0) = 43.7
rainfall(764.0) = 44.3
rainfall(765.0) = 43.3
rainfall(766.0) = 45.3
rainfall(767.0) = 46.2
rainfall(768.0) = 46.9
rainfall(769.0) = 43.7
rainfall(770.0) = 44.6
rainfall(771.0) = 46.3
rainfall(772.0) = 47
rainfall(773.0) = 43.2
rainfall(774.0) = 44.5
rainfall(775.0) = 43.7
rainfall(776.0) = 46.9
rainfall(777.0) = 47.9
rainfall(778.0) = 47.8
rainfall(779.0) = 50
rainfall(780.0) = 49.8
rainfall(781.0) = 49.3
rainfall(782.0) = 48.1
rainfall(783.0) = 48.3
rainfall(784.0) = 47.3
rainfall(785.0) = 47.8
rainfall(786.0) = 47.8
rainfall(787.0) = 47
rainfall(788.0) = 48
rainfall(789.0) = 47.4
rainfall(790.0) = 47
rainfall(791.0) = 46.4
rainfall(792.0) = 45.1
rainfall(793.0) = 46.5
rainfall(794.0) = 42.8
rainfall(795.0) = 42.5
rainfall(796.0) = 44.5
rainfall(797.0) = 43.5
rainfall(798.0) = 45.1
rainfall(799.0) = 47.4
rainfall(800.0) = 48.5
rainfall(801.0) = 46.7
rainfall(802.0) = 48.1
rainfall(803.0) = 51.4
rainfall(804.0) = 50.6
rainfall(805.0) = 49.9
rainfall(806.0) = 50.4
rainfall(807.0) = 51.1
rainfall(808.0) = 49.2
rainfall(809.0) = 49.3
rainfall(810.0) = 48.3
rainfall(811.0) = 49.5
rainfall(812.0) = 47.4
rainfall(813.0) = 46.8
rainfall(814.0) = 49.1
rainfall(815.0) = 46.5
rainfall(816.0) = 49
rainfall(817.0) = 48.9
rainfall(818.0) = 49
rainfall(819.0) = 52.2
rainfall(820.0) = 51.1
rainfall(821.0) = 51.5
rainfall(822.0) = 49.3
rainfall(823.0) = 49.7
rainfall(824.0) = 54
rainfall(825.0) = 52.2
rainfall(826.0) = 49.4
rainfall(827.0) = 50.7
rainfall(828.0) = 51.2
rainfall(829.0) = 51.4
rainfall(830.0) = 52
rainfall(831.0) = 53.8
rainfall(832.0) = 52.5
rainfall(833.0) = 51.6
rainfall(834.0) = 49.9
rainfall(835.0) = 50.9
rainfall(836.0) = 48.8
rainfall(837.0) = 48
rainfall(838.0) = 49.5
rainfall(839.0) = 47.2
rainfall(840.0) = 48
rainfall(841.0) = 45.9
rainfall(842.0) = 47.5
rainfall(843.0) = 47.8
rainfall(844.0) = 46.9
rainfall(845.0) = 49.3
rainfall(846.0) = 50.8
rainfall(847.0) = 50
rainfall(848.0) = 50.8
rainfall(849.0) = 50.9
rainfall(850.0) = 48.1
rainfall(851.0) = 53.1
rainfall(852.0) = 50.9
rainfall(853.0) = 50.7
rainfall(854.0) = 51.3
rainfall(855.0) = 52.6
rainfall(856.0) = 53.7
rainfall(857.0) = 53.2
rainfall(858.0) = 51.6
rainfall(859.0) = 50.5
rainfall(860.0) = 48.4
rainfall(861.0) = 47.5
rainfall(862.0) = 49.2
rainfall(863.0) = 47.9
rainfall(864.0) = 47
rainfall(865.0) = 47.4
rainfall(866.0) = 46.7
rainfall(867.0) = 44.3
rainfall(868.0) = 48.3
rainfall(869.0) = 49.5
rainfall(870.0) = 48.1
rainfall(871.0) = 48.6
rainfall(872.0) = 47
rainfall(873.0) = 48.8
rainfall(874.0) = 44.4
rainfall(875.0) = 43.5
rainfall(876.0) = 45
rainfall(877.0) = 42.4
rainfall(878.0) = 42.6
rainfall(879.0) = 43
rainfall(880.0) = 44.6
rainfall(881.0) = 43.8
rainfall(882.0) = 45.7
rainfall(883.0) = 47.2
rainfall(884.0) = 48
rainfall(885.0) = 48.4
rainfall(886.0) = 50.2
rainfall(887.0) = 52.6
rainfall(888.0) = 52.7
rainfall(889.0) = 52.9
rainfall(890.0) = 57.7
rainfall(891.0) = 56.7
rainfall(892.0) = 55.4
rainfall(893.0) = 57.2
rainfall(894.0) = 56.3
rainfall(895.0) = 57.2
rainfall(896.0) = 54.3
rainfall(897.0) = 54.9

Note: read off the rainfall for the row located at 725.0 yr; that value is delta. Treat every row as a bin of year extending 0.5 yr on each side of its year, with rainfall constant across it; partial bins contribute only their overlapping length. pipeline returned 53.7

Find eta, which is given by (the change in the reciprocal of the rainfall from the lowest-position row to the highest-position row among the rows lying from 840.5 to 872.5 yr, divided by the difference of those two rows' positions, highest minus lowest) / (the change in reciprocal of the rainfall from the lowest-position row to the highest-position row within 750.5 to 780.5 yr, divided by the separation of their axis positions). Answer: 0.1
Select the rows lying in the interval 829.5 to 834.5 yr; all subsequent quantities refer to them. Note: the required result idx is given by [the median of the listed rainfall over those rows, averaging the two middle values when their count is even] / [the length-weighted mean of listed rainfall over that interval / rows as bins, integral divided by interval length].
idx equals 1.00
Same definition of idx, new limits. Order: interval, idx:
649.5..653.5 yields 1.00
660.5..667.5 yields 1.00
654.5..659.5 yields 1.00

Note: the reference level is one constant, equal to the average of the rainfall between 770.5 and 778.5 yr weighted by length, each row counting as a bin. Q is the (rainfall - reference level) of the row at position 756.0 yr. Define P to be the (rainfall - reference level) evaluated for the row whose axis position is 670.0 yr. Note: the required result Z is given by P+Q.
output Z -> -4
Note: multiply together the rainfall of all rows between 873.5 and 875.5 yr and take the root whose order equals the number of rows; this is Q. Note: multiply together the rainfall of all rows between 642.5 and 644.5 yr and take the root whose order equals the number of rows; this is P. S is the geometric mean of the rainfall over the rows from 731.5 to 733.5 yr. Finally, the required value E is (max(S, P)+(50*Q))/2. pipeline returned 1126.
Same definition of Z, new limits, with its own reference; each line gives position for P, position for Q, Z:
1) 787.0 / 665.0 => 3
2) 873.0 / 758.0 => -3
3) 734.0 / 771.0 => 8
